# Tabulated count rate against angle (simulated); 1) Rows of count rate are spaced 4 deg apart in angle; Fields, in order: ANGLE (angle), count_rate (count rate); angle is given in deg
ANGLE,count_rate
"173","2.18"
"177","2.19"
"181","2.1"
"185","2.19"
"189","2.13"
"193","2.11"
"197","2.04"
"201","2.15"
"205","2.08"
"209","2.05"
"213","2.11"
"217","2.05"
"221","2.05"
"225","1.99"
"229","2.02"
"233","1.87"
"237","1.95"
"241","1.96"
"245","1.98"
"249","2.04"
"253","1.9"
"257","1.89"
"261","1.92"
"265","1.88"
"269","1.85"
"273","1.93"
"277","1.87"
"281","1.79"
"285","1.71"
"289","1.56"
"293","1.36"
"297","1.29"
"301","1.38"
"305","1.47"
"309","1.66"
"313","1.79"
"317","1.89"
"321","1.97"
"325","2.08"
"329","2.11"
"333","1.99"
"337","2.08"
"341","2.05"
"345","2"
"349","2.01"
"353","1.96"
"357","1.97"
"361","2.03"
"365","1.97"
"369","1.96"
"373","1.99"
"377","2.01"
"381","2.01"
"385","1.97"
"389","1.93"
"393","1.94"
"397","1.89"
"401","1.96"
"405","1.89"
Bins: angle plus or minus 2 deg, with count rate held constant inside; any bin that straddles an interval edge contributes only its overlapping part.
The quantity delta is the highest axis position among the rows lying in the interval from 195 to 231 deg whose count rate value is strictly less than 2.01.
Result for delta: 225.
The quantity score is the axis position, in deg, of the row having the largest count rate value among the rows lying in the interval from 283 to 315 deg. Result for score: 313 deg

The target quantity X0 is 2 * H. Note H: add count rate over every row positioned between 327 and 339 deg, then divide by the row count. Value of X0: 4.1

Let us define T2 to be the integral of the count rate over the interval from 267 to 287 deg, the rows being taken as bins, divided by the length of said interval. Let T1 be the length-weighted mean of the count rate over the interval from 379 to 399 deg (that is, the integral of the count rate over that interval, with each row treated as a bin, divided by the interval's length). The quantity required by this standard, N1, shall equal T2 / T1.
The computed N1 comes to 0.94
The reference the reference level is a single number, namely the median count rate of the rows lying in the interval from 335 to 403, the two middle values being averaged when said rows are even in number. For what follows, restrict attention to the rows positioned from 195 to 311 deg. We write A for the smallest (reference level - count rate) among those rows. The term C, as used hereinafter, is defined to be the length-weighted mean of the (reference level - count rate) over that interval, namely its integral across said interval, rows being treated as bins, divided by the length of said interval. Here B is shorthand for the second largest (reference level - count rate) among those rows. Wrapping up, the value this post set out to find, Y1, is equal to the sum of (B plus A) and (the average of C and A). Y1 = 0.4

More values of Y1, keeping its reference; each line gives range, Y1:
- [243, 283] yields 0.0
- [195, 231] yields -0.4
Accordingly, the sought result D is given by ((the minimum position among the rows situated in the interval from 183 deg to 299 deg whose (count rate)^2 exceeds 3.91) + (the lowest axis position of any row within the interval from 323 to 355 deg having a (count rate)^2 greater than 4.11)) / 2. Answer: 255 deg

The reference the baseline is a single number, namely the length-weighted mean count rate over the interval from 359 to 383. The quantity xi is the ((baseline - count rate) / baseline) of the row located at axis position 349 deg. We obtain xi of -0.008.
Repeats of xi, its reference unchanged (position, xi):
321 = 0.013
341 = -0.028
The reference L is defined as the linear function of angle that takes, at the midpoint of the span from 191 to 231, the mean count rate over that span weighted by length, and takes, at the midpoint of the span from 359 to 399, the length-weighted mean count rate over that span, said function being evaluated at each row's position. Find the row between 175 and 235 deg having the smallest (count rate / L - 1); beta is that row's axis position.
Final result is 233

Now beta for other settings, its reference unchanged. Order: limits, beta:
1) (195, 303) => 297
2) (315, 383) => 317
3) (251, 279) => 269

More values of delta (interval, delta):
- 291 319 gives 317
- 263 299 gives 297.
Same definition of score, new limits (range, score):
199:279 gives 201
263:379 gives 329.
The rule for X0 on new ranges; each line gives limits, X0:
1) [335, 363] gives 4.0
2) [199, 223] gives 4.2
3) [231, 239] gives 3.8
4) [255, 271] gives 3.8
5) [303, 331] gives 3.7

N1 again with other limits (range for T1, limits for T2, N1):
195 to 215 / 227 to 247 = 0.94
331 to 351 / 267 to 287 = 0.90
